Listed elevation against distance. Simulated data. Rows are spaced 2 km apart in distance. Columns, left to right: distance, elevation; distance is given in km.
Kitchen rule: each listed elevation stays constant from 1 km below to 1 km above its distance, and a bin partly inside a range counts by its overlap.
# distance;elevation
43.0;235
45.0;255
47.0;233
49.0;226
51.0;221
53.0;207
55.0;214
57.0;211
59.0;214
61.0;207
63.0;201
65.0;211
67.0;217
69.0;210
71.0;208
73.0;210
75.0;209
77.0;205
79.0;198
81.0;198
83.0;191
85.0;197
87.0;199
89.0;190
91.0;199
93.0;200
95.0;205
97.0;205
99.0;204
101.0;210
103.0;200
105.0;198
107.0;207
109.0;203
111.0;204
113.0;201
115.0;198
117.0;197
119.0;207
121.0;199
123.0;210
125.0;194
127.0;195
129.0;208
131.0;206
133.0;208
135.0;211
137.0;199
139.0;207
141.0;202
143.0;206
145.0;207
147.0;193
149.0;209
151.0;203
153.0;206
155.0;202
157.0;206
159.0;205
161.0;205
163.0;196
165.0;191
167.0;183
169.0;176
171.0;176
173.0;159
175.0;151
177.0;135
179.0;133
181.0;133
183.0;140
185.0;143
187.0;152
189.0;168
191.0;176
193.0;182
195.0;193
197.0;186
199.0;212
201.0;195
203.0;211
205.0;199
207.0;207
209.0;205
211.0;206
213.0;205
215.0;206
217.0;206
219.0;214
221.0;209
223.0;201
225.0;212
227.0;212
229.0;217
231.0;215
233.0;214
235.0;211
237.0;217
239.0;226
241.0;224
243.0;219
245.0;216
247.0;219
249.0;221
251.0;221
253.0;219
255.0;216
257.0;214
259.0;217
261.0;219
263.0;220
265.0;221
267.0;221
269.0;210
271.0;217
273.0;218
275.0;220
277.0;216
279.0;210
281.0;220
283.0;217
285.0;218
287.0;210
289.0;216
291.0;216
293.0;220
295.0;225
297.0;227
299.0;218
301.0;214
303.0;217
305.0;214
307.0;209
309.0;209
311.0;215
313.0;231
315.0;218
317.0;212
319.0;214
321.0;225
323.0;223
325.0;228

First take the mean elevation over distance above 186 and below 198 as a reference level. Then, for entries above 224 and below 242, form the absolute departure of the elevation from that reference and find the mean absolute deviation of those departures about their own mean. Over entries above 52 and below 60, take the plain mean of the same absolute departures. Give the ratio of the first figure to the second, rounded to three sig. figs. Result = 0.115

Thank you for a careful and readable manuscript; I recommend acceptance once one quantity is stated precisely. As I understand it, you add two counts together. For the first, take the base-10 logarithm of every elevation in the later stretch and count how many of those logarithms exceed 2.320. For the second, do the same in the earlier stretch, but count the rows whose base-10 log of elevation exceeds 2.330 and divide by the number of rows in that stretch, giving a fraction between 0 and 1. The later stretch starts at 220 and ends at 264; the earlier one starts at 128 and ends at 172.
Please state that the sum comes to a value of 21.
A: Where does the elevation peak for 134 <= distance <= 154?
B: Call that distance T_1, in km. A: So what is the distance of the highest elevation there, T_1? 135.0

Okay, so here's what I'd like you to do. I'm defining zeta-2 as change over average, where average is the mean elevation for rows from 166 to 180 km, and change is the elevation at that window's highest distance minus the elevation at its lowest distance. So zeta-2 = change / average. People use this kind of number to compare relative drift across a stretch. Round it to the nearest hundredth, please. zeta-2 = -0.31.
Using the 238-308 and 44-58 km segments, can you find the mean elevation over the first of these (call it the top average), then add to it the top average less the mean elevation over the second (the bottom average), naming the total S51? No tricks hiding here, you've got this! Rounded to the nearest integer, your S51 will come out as 212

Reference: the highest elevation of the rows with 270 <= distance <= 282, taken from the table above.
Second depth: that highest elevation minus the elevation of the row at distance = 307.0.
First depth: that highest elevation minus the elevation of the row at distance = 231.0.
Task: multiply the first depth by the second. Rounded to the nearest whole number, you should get 55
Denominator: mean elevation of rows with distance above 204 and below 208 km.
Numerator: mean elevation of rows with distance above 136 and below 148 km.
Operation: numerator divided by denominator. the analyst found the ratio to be 1.00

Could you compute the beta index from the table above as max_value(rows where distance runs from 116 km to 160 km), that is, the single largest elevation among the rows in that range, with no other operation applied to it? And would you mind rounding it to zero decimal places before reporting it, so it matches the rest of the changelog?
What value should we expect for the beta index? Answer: 211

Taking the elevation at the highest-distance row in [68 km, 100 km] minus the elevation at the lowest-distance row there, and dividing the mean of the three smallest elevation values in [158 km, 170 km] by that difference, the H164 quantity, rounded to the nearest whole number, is -31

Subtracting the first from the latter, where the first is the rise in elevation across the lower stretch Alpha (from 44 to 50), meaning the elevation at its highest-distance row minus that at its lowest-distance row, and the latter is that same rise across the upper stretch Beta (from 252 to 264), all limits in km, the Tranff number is 30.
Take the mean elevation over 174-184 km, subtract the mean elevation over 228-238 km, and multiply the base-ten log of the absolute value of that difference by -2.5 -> -4.7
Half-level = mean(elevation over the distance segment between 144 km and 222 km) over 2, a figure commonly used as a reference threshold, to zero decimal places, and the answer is 93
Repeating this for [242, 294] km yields 109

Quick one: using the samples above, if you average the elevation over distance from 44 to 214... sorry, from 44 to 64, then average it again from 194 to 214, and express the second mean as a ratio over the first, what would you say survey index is 0.92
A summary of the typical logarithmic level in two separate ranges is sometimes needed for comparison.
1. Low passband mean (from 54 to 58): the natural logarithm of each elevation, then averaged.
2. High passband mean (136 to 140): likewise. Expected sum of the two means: 10.7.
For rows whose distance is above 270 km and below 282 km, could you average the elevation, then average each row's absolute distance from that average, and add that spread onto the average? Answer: 219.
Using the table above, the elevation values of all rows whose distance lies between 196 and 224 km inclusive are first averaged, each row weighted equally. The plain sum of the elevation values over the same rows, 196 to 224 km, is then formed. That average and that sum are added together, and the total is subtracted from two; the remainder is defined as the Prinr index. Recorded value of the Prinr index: -3064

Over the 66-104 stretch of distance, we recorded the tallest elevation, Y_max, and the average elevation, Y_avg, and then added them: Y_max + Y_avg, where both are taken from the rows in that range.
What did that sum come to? 420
